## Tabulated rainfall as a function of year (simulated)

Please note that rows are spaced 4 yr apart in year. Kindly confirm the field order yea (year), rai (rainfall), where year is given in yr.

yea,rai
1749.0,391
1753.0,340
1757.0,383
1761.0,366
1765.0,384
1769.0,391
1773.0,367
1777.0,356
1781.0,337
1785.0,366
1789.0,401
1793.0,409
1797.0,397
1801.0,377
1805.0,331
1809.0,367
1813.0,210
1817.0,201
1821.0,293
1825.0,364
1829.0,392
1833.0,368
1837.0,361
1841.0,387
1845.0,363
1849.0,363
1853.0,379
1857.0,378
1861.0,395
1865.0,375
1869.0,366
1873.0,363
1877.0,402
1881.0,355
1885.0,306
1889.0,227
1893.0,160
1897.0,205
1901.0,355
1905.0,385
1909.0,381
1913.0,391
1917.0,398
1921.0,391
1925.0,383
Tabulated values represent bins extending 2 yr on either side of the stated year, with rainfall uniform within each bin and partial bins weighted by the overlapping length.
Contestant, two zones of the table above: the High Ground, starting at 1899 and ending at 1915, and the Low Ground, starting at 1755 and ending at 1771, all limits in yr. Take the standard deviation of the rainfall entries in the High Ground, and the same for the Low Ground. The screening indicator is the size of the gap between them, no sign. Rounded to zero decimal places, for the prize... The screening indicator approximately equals 5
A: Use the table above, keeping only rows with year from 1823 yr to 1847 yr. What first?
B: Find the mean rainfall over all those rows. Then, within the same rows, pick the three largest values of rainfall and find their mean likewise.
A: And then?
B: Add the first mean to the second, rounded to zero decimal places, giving 755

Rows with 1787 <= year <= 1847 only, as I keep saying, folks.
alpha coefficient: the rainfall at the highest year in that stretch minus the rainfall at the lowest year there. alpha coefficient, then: -38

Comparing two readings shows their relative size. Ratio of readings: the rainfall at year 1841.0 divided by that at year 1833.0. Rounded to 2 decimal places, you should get 1.05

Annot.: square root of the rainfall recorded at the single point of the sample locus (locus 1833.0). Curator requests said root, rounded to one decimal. 19.2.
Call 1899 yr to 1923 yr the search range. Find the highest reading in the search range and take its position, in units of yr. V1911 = 1917.0 yr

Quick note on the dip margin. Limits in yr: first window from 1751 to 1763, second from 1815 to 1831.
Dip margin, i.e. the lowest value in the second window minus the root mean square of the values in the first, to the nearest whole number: -162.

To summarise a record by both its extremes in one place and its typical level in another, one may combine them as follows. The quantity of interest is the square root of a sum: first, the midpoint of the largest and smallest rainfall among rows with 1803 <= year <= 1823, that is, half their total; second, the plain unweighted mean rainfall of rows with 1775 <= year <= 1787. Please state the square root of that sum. 25.2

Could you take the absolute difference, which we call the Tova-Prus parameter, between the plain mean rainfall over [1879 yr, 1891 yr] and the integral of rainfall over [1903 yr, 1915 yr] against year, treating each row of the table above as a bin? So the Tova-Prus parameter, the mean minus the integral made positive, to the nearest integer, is 4332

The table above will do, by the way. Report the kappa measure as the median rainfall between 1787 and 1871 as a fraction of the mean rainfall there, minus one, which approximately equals 0.03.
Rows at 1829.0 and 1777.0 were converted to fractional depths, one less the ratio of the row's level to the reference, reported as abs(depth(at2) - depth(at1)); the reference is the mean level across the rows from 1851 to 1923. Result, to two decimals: 0.10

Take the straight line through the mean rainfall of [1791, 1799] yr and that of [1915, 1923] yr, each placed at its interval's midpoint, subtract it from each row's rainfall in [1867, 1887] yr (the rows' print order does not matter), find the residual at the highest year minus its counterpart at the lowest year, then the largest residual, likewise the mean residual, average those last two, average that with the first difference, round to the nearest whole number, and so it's -38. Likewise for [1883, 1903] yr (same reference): -22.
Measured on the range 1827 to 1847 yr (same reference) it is -23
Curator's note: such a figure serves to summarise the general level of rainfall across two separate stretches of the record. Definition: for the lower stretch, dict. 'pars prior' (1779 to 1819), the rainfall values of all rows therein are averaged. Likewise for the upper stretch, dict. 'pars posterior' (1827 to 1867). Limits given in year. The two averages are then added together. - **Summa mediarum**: 716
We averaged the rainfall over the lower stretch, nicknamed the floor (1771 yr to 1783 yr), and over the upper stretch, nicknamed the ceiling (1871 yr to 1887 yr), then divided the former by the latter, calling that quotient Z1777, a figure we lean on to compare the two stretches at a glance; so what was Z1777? 0.99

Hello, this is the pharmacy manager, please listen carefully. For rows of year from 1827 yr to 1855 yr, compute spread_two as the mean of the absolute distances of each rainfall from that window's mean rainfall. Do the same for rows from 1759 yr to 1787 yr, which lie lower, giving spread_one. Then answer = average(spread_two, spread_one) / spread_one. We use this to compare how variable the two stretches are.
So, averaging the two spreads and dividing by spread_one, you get 1.0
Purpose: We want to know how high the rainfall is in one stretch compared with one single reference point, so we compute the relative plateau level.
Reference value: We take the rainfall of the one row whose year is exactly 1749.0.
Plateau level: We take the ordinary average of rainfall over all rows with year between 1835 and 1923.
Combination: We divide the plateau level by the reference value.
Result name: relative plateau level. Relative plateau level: 0.89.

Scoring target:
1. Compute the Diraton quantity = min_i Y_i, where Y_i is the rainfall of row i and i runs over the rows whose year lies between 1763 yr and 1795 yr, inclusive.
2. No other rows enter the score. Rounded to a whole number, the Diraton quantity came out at 337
